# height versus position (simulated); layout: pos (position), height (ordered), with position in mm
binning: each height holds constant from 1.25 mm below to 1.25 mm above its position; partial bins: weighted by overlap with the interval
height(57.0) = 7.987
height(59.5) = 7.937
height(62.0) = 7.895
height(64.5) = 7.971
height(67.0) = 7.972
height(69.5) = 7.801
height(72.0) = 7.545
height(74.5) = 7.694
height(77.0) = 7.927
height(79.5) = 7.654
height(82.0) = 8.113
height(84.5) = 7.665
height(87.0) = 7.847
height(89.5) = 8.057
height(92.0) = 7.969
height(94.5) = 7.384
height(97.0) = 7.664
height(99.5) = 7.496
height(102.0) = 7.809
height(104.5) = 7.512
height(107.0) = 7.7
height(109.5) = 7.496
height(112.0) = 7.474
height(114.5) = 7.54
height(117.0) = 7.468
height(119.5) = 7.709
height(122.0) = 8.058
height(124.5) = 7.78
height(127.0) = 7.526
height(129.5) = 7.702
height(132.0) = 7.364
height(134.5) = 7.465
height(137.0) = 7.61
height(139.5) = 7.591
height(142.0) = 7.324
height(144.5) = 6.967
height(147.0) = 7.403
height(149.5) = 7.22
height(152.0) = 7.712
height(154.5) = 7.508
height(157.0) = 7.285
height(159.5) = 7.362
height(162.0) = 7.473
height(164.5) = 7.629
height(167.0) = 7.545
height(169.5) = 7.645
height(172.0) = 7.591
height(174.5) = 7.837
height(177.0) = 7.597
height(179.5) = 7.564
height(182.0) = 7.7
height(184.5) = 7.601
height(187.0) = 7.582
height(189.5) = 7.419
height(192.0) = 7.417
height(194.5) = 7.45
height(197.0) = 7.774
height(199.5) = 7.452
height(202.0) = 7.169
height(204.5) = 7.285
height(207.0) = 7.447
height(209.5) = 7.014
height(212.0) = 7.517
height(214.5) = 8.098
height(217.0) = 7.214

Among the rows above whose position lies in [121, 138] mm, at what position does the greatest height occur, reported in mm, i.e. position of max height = 122.0 mm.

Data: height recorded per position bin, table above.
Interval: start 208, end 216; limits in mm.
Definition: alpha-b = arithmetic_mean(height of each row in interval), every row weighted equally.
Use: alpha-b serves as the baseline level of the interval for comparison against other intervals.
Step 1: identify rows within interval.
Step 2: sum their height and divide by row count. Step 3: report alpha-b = 7.5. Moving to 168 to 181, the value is 7.6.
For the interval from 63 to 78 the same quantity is 7.8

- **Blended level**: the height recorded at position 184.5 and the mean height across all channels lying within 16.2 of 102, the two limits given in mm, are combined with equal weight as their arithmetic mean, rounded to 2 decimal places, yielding 7.62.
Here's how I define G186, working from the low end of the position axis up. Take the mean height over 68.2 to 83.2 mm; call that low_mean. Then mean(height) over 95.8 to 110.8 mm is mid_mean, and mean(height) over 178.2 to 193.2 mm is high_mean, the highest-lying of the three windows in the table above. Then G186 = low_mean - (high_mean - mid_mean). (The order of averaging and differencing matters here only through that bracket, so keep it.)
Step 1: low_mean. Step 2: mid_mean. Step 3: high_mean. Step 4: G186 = 7.85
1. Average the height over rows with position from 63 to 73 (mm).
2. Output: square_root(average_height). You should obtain 2.80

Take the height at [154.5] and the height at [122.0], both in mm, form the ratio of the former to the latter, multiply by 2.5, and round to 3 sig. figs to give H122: 2.33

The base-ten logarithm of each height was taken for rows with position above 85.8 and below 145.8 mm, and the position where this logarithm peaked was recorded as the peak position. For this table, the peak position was 122.0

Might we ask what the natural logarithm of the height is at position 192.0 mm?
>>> 2.00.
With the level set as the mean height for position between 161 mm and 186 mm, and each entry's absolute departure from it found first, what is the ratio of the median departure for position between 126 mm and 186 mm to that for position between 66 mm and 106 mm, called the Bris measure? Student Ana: 0.50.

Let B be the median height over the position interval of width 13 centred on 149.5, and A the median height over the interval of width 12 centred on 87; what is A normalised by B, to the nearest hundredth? 1.08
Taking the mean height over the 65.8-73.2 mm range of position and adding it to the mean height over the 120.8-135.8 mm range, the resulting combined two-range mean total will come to 15.4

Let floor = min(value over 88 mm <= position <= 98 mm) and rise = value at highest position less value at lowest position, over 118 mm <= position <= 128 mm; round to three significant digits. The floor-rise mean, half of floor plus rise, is 3.60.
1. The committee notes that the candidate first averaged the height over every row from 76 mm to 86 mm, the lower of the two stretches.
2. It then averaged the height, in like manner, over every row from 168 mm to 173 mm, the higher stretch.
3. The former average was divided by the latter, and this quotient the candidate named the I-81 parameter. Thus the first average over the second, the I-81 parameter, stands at 1.03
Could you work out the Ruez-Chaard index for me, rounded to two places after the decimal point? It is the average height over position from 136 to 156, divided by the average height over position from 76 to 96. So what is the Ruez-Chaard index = 0.95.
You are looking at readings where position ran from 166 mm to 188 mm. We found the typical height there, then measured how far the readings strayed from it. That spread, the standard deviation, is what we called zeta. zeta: 0.09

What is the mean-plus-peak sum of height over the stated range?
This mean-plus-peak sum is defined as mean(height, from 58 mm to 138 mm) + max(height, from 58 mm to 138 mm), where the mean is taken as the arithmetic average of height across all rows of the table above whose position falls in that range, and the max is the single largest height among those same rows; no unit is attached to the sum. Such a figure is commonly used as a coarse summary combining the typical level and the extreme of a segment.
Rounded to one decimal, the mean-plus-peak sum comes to 15.8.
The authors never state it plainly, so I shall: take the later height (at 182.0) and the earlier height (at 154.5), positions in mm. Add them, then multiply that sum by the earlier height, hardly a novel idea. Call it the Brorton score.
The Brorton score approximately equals 114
